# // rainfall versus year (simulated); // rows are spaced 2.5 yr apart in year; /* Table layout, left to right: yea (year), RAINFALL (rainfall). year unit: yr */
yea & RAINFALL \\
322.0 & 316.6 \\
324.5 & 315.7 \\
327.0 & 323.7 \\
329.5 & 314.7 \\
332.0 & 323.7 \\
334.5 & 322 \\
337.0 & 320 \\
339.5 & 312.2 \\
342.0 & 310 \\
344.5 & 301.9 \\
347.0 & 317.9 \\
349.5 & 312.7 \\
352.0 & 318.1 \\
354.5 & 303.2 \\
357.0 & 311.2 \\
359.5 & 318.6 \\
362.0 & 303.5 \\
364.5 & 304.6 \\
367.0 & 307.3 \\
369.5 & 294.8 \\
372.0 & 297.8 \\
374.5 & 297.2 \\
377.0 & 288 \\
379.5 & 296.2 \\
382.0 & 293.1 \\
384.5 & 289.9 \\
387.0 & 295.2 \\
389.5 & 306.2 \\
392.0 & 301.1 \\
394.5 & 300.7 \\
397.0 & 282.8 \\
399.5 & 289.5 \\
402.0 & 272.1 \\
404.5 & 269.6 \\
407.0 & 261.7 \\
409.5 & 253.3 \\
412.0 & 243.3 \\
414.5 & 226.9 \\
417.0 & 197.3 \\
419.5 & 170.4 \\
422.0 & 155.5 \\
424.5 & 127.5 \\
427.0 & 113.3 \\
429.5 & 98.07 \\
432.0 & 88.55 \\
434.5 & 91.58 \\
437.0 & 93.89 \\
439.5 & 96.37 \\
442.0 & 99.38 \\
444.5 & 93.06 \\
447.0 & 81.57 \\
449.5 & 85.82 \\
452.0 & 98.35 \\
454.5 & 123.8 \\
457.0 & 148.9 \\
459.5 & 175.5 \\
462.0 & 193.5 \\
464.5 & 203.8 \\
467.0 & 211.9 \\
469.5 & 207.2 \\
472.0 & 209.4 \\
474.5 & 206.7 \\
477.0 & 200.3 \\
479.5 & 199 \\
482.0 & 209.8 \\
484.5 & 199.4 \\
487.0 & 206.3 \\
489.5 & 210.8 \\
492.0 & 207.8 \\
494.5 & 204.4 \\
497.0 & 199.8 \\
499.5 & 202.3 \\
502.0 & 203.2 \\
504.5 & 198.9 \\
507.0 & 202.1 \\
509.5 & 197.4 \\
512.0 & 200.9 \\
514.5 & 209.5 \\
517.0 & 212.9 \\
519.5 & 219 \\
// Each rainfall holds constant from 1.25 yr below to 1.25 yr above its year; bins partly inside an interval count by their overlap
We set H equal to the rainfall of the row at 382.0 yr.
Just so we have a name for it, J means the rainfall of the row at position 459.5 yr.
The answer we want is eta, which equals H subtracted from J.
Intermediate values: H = 293.1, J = 175.5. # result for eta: -118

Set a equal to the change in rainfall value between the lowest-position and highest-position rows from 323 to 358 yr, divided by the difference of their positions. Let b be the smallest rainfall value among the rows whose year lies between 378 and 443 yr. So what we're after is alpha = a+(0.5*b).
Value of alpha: 44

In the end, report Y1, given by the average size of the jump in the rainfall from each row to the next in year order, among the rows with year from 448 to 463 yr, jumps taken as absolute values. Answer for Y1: 21.5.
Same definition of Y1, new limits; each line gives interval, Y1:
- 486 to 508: 3.3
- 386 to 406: 8.7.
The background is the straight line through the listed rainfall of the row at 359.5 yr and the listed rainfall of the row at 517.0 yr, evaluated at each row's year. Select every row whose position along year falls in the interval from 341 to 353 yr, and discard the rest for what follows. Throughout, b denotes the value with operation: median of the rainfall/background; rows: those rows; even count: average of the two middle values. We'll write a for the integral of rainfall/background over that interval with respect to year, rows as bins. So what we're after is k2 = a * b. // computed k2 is 11.0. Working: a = 11.5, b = 0.96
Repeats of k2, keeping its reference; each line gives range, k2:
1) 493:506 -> 10.5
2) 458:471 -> 8.5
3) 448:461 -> 3.2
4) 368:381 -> 11.9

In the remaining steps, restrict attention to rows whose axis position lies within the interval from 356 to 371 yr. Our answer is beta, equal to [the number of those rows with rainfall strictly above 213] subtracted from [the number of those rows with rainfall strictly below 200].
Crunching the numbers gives -6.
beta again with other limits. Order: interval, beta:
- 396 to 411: -6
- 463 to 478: 0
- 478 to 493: 2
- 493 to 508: 2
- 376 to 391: -6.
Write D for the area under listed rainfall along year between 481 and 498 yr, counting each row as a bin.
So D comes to 3493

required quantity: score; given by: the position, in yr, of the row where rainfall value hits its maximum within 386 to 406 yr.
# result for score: 389.5 yr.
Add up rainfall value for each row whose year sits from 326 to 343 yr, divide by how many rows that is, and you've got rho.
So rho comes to 318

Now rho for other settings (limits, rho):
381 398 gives 296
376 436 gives 230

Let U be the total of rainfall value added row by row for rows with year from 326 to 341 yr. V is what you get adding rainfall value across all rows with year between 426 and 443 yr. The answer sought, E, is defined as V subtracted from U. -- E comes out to 1235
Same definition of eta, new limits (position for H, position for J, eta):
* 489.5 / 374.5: 86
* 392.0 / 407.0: -39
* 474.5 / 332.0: 117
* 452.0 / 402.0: 174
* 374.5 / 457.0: -148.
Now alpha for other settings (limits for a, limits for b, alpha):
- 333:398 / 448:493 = 42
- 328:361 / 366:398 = 142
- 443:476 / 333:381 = 148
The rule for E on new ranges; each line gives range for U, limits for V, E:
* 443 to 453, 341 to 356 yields -1505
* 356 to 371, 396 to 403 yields 996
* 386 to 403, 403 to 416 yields 793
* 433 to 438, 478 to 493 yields -1048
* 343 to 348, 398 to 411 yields -726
